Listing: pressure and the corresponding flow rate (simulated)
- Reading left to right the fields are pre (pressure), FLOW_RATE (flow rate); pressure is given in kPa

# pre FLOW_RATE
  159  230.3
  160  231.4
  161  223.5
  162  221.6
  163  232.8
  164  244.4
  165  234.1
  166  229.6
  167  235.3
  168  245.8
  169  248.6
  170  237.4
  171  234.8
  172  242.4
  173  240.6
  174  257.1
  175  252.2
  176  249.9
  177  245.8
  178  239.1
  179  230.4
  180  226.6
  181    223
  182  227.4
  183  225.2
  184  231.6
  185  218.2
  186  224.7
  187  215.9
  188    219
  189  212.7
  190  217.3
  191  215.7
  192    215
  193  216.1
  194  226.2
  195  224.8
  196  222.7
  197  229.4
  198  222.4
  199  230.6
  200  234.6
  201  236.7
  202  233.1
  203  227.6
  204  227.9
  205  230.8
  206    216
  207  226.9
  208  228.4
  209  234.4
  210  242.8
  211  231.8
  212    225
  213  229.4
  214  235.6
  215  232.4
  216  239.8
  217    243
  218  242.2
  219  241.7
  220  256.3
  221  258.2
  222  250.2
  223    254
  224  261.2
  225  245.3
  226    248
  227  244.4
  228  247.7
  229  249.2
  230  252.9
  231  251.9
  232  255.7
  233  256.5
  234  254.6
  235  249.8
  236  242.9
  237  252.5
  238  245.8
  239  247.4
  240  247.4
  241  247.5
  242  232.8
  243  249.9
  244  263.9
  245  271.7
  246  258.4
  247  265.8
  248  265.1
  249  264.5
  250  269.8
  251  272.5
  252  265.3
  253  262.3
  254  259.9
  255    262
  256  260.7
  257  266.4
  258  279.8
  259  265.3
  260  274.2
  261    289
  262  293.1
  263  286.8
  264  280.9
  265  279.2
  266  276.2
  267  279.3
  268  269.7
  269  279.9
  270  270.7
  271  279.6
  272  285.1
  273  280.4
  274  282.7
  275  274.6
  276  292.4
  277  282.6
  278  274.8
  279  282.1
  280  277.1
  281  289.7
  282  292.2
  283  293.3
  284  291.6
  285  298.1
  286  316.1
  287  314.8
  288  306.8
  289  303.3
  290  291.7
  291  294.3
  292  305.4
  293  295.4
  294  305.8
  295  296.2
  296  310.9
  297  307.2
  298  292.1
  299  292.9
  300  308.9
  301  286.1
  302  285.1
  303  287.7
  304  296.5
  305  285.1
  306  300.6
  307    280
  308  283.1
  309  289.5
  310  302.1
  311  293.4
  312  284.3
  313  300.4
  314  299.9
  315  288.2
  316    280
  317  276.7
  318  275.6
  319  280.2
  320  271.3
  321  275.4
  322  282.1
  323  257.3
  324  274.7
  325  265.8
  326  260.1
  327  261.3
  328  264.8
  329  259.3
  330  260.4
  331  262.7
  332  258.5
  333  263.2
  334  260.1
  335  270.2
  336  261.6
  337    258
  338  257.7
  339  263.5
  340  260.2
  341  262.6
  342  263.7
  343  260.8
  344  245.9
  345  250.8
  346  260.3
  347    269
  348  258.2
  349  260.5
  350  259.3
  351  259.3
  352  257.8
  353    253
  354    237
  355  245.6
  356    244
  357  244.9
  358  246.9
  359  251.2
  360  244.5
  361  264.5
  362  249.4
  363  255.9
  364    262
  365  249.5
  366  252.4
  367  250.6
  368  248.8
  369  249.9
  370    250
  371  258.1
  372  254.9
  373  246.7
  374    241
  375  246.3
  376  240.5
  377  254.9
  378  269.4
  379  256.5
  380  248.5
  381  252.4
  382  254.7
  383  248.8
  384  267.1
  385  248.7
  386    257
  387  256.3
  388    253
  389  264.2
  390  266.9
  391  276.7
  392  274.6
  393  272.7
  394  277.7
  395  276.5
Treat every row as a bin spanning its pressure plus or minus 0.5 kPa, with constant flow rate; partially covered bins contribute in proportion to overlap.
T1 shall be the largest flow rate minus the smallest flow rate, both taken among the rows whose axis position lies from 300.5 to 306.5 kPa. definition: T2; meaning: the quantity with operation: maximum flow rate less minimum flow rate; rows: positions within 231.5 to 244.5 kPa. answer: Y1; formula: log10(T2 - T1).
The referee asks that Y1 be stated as 1.19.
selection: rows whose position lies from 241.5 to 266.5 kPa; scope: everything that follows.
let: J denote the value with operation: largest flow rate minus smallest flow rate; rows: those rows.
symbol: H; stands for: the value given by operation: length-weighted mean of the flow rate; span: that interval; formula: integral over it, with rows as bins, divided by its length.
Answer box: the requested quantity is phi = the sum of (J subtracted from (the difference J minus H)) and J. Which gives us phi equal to -208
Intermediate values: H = 269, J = 60.3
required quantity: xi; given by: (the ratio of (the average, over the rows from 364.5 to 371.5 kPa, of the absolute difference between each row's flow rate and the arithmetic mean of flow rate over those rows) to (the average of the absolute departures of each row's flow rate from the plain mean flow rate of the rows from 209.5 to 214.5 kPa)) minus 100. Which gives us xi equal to -99.6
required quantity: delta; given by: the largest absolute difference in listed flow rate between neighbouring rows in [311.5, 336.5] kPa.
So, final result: 24.8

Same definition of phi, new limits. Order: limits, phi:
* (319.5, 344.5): -227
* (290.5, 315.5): -264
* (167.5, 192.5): -187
